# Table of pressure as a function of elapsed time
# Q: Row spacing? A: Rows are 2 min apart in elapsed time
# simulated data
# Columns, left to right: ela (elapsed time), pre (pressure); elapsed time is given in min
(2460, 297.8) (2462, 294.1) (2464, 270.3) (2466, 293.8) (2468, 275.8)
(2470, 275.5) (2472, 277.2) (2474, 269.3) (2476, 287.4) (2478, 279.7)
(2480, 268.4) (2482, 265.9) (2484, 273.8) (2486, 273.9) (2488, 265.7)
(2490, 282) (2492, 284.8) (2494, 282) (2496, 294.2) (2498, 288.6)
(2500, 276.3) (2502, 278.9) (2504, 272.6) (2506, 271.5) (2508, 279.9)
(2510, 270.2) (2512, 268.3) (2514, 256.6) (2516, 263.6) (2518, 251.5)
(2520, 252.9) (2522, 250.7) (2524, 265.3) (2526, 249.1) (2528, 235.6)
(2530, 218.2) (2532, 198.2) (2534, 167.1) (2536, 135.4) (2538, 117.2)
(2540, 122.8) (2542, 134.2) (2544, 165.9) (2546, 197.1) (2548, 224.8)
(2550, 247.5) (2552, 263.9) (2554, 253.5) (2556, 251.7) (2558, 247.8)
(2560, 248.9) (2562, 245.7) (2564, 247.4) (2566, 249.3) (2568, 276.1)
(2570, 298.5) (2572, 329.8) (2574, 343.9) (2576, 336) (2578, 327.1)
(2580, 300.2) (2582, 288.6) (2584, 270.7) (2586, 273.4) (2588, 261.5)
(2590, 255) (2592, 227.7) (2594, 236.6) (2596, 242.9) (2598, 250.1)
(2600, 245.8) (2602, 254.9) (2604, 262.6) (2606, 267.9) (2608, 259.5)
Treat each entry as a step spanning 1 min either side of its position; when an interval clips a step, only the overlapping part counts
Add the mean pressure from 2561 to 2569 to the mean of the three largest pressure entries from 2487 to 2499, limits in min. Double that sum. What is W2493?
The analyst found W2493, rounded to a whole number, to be 1088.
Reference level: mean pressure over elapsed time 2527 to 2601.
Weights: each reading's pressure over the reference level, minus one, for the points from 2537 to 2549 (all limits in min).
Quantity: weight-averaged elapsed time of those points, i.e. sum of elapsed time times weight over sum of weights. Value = 2541.4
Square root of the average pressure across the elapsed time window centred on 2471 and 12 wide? 16.7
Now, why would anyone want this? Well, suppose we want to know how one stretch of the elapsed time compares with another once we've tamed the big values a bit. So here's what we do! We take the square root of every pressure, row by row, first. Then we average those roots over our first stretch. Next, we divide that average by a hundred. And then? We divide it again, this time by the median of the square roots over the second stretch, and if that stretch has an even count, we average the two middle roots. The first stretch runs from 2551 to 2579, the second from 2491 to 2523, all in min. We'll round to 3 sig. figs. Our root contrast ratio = 0.0101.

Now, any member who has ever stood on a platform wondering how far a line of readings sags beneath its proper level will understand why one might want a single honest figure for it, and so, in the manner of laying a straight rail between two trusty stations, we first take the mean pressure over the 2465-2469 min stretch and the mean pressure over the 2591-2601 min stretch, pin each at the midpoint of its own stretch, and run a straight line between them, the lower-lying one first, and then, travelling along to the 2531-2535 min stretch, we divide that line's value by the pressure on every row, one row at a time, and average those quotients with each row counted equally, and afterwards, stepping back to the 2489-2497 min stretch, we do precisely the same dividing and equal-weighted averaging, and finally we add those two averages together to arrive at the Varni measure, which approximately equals 2.41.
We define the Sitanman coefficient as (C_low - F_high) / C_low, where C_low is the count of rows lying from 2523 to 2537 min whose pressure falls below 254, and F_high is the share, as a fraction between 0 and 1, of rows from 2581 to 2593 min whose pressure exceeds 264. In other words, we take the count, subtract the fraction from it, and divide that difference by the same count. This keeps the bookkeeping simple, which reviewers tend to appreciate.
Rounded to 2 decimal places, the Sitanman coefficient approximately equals 0.92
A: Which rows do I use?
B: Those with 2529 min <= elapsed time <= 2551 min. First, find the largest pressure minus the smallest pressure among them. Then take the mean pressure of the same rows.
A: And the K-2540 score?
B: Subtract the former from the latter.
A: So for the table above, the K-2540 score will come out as 45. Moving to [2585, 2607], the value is 207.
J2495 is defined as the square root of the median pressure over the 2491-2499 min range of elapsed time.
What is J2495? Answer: 16.93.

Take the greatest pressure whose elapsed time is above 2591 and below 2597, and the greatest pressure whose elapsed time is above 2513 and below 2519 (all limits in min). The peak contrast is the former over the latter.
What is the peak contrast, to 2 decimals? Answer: 0.92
